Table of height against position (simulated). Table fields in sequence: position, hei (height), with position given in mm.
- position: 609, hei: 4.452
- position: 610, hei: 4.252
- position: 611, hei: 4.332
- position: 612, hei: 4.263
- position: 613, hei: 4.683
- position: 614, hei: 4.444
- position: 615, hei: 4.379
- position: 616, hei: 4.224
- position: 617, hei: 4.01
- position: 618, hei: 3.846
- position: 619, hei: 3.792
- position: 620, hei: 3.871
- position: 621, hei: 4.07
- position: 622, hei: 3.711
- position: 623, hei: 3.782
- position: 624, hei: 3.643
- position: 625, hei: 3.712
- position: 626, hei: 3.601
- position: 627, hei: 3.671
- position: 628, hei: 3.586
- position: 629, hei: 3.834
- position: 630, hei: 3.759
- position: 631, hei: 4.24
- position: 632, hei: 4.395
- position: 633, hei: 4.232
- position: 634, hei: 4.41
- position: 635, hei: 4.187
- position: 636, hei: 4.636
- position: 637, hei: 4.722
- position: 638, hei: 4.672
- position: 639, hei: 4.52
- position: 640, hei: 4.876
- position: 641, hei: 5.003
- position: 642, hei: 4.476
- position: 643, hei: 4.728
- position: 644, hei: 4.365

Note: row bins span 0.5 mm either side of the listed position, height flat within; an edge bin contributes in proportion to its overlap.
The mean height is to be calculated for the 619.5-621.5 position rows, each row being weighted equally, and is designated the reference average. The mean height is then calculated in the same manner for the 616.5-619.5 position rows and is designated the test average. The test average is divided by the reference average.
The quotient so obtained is 1.0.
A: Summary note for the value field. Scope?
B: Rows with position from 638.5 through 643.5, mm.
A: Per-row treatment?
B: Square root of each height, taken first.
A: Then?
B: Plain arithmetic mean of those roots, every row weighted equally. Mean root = 2.17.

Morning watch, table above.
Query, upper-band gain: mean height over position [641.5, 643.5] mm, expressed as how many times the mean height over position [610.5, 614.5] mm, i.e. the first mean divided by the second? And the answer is 1.04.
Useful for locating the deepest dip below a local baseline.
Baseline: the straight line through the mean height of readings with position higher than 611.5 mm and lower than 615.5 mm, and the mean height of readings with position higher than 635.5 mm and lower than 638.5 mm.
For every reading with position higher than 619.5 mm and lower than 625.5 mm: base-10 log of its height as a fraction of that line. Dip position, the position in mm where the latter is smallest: 624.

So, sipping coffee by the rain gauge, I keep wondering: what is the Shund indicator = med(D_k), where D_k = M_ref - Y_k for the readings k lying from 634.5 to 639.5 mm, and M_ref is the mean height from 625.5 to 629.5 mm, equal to -1.0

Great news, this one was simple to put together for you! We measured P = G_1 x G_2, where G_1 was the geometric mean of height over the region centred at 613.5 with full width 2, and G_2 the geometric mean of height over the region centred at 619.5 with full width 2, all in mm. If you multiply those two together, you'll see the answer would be 17.5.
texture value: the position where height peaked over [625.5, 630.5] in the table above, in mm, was 629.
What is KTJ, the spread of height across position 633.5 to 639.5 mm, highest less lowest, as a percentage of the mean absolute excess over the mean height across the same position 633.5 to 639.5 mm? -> 352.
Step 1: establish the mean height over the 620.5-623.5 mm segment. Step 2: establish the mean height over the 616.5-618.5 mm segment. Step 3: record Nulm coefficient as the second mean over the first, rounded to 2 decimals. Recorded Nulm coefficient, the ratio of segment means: 1.02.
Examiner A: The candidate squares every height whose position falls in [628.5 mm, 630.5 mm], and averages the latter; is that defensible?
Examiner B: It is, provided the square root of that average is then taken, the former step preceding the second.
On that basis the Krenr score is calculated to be 3.8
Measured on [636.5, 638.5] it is 4.7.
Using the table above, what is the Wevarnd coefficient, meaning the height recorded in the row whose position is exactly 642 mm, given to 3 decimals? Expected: 4.476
